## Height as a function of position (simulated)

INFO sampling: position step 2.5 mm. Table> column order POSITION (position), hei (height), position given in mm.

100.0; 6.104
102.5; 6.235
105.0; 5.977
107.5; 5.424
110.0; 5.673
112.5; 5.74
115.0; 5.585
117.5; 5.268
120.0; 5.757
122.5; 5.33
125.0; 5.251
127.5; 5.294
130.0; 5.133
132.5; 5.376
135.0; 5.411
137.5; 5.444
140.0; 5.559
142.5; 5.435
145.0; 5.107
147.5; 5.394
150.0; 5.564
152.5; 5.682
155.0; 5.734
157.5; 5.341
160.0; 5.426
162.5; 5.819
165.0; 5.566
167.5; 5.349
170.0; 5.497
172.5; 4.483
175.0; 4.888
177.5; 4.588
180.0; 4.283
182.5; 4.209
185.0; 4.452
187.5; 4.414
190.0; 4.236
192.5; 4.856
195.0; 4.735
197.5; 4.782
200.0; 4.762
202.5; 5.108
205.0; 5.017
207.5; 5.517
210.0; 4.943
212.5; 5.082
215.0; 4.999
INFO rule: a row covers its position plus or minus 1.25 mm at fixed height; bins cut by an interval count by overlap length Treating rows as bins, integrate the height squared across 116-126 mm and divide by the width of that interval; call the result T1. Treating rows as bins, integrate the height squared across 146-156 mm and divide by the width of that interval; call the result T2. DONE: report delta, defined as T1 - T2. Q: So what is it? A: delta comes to -2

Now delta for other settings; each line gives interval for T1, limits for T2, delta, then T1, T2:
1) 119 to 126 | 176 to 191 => 11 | 29.7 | 19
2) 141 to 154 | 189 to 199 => 8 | 29.7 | 22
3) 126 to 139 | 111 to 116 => -4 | 28.5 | 32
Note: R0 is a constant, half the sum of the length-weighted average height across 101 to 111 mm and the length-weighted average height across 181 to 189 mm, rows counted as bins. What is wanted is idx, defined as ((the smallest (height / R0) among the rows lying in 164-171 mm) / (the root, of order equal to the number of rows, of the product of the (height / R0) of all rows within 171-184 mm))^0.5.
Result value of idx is 1.09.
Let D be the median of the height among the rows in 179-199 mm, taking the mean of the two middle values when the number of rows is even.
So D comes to 4.43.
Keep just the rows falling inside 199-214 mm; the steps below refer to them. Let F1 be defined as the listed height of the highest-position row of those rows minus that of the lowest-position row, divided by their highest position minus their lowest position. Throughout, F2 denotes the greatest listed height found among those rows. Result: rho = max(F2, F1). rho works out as 5.52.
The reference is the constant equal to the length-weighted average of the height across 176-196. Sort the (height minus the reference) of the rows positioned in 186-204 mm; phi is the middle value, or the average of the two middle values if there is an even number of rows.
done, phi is 0.29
